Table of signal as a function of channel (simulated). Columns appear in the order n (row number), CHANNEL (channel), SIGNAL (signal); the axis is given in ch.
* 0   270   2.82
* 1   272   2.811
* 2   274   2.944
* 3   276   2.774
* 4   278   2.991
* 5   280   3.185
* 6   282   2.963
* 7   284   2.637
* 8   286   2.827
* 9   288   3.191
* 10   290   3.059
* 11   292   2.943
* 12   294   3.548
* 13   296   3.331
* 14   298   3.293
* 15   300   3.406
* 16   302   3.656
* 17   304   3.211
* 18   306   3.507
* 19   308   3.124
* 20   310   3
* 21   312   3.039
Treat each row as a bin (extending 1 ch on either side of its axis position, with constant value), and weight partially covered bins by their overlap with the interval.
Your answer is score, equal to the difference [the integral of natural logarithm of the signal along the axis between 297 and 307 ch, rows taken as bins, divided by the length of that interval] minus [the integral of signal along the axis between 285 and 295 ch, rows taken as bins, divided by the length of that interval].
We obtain -1.89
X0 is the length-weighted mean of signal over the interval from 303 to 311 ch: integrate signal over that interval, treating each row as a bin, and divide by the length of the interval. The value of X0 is 3.21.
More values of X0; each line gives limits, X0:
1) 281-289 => 2.90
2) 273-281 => 2.97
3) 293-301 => 3.39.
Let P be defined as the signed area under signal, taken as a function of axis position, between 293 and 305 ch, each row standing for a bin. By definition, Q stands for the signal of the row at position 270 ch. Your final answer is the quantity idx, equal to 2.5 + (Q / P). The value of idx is 2.57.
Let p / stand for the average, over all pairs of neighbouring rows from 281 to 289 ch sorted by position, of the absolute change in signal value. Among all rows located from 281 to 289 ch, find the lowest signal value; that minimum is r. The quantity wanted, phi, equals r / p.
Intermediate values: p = 0.29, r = 2.637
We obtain 9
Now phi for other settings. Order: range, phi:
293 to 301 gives 27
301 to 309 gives 8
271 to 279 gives 16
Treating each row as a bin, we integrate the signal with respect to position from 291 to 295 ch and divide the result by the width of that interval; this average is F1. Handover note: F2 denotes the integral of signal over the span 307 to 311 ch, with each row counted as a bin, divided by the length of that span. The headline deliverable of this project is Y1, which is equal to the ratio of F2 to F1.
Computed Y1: 0.94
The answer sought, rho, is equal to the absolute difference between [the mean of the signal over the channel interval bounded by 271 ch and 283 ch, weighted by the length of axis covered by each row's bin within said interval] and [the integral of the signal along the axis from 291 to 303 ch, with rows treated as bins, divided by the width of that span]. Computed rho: 0.42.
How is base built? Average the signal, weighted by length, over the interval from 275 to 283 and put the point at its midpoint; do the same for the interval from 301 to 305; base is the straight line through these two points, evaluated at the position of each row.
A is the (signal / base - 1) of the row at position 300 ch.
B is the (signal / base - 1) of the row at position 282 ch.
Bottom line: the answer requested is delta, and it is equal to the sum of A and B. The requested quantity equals -0.015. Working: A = 0.01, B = -0.02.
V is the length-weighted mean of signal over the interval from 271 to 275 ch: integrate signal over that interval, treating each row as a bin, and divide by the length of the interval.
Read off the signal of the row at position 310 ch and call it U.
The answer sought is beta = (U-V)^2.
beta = 0.015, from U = 3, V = 2.88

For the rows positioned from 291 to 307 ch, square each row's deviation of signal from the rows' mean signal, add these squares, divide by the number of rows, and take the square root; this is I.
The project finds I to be 0.21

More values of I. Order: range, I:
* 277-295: 0.24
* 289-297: 0.24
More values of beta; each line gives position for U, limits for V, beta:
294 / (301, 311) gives 0.062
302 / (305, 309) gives 0.116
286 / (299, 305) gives 0.357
